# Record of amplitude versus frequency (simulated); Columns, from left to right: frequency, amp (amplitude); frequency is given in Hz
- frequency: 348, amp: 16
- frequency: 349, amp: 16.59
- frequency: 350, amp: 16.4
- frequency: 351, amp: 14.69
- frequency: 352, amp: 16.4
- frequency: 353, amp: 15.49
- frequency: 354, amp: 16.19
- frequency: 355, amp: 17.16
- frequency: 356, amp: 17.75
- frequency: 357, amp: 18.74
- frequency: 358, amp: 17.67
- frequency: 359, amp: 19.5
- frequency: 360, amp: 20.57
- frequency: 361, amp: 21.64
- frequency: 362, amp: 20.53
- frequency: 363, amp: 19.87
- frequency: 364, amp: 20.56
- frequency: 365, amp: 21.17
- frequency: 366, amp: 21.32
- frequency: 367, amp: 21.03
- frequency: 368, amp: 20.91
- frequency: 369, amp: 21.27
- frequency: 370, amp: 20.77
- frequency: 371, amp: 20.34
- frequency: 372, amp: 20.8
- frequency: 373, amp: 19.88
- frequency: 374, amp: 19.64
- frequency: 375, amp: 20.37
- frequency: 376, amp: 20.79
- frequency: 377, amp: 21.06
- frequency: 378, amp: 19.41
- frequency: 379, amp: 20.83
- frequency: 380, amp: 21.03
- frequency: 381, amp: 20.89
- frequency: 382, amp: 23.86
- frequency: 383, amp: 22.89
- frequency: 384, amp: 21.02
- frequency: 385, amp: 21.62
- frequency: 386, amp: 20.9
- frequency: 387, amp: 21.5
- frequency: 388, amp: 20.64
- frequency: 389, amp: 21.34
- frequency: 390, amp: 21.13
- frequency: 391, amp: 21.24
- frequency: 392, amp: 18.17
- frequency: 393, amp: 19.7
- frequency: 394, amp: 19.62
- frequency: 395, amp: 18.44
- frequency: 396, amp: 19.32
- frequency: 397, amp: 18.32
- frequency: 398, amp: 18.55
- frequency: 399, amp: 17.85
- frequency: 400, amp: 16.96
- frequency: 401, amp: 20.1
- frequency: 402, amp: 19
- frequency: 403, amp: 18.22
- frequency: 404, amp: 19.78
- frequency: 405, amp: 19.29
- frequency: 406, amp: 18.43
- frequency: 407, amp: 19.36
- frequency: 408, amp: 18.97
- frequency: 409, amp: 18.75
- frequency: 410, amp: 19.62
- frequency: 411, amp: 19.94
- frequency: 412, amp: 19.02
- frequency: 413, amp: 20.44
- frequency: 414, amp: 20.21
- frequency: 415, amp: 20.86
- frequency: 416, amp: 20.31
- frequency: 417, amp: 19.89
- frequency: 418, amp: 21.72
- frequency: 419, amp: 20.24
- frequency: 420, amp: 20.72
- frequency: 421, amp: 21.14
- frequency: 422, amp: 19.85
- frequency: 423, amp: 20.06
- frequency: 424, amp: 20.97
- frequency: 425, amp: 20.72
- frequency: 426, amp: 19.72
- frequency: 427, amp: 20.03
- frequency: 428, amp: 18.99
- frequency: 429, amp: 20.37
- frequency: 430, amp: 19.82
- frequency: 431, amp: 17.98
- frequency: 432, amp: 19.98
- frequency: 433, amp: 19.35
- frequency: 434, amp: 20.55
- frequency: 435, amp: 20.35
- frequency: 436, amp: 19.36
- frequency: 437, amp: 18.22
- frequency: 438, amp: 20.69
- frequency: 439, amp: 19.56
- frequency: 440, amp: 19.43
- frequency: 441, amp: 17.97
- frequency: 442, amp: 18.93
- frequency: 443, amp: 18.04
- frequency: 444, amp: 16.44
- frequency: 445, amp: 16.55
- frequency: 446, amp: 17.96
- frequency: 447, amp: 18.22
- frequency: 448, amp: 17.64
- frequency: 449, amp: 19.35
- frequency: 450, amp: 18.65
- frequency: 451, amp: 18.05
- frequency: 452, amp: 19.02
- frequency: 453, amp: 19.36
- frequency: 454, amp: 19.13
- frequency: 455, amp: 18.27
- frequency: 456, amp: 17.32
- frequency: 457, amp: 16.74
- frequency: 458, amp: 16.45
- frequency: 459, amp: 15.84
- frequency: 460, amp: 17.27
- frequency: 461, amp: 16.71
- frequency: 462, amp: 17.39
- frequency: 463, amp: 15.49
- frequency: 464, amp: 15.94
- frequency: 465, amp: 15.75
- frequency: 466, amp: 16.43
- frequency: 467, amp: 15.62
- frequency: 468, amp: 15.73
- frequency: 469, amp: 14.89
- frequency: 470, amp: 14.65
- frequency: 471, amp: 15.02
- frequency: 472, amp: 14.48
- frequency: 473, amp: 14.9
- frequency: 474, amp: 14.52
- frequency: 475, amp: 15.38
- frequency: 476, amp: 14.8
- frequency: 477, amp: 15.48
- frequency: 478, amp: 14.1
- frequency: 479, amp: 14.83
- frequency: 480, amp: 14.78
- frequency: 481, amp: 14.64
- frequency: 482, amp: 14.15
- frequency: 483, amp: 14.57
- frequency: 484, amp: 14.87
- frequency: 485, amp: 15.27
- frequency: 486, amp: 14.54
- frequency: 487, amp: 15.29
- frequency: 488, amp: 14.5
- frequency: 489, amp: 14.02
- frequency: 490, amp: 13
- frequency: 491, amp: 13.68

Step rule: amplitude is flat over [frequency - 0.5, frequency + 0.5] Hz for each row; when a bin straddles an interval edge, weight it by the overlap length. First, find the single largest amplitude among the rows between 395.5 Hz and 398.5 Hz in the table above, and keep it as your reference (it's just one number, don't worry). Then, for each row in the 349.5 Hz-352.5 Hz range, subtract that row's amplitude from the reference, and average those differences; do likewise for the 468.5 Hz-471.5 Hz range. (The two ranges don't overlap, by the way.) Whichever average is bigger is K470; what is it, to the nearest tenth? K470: 4.5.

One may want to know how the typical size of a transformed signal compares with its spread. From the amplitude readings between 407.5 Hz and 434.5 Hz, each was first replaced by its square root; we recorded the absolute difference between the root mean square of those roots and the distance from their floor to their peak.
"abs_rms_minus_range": 4.1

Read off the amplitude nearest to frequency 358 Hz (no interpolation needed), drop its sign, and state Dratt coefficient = 18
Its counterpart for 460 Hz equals 17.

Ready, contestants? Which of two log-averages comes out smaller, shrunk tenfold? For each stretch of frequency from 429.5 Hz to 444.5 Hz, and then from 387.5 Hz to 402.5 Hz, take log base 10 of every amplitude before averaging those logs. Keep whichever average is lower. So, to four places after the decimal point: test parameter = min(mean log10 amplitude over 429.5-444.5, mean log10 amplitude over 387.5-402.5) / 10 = 0.1280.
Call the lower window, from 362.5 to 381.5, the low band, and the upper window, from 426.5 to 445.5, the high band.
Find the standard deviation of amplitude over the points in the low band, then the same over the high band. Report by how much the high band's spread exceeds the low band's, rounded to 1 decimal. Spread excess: 0.7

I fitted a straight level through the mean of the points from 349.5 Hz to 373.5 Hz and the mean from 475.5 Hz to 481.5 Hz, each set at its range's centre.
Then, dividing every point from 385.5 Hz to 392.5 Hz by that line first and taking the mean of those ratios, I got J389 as 1.14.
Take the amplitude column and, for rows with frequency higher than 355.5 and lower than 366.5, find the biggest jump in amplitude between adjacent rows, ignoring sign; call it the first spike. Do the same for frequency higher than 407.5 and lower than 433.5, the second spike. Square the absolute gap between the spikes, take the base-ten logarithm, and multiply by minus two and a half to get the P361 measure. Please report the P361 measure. 3.8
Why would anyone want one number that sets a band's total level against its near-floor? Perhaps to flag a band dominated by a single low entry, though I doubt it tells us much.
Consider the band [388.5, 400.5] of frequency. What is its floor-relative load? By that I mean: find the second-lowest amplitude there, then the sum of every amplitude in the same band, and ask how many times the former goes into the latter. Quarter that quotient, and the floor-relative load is 3.23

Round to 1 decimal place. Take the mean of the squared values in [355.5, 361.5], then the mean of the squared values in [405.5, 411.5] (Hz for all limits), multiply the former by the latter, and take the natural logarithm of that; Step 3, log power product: 11.8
